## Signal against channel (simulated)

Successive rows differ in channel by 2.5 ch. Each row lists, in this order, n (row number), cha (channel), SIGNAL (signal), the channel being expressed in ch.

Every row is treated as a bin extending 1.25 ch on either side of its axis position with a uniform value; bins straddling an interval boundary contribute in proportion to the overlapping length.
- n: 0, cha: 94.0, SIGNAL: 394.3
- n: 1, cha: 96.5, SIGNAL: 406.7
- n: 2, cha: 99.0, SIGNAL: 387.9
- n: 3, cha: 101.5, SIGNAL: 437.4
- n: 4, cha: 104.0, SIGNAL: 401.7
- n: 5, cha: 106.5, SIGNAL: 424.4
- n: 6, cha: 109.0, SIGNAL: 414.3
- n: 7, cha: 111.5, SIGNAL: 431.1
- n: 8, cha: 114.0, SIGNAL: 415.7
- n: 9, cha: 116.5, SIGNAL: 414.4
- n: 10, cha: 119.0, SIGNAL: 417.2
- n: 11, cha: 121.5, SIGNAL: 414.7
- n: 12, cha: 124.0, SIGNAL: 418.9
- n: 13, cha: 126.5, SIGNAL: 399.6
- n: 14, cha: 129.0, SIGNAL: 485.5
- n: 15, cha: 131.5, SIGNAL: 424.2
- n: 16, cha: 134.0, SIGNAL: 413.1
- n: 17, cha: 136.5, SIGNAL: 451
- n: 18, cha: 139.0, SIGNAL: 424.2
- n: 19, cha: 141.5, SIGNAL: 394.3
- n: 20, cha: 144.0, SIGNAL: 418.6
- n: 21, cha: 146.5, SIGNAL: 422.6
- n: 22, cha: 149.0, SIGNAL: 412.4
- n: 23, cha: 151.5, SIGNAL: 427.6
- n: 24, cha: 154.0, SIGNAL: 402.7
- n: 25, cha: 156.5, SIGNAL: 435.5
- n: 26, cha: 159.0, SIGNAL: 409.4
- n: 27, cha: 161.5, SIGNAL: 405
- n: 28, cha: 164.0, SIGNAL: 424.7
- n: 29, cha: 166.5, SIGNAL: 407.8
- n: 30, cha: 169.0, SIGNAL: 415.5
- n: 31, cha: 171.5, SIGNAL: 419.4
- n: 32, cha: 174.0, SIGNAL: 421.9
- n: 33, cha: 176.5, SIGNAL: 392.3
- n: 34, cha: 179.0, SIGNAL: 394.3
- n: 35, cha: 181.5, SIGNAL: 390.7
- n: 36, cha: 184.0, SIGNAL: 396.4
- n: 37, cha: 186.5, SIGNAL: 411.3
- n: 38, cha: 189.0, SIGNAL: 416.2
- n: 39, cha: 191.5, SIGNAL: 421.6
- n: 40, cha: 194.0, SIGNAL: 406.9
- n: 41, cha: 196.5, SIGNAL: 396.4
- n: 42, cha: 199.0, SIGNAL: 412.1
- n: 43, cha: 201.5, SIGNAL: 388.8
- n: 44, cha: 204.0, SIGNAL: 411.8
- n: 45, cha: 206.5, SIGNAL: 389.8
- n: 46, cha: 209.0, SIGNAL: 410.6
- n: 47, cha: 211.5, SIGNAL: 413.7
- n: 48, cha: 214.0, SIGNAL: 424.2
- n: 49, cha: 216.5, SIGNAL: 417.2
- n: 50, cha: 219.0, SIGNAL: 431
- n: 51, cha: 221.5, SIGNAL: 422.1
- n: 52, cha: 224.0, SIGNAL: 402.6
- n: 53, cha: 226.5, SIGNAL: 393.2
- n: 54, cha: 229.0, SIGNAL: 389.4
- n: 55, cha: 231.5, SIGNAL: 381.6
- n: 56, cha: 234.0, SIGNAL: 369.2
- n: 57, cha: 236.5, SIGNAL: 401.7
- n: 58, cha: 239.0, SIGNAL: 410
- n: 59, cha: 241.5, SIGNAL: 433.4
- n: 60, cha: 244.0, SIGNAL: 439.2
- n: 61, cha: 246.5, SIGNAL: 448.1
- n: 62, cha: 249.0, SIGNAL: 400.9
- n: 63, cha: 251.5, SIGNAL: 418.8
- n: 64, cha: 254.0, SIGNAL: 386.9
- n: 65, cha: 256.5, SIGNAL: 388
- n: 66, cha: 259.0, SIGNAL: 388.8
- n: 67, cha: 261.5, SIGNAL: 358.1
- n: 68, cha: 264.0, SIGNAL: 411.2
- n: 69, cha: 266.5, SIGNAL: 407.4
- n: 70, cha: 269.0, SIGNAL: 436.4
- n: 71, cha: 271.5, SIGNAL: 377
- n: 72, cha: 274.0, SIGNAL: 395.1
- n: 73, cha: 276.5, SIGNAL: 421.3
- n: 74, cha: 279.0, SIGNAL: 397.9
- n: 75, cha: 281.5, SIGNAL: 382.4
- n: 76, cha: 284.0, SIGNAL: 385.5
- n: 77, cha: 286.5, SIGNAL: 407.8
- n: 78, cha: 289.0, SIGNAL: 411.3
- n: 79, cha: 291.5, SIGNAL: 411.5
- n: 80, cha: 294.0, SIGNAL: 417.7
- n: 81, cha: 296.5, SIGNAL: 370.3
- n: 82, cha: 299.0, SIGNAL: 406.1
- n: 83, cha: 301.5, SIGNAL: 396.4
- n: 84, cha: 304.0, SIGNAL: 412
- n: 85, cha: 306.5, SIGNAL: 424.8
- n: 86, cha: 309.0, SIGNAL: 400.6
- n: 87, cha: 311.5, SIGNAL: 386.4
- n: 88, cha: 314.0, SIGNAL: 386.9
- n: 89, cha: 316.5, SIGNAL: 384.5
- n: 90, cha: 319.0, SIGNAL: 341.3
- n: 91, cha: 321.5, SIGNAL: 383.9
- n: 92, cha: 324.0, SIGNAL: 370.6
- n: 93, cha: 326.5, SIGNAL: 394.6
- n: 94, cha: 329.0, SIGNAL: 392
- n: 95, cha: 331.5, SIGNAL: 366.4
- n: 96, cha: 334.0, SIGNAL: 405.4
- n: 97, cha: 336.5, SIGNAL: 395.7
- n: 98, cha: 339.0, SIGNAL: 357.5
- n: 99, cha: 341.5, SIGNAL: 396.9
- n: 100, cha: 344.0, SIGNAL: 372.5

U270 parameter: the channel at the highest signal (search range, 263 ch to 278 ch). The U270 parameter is 269.0 ch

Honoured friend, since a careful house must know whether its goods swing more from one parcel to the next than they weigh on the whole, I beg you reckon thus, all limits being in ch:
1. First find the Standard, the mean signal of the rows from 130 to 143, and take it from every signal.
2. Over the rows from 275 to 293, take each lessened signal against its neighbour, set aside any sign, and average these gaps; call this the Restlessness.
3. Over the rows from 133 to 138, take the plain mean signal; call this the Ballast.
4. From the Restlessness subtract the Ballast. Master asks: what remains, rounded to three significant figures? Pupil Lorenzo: -421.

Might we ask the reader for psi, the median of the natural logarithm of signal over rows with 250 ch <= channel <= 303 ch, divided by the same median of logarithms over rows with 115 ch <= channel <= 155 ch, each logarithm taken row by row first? 0.992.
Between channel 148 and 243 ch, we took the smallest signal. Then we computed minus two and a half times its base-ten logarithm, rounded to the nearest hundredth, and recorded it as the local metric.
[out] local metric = -6.42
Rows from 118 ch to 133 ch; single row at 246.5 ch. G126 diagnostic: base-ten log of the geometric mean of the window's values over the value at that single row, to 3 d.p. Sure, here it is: -0.022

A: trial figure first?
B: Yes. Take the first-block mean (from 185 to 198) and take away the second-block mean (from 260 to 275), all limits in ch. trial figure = 13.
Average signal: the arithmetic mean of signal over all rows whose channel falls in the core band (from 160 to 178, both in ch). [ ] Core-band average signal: 412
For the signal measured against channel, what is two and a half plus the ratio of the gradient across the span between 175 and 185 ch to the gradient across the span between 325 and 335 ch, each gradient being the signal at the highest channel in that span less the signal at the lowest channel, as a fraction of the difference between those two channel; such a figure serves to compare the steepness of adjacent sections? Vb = 2.9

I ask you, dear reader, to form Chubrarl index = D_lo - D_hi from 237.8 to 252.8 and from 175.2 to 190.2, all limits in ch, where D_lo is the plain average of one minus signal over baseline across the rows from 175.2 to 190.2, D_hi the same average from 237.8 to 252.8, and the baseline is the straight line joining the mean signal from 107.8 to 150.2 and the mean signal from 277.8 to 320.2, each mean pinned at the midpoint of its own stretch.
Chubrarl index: 0.08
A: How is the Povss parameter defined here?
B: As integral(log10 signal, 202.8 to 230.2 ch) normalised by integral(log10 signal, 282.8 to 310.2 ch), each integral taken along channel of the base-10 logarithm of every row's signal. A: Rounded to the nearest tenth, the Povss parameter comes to 1.0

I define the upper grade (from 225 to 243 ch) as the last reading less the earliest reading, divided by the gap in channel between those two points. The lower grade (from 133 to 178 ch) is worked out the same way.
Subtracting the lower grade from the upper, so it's 3.2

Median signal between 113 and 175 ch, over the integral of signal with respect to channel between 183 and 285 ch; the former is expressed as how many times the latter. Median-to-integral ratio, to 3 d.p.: 0.010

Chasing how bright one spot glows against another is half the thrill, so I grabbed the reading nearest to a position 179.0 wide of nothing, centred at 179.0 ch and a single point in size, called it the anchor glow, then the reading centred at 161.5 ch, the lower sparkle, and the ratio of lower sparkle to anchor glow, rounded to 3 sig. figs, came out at 1.03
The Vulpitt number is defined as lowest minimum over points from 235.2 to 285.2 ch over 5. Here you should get 72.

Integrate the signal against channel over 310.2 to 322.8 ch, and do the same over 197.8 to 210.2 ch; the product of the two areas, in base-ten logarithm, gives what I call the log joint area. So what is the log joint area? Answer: 7.37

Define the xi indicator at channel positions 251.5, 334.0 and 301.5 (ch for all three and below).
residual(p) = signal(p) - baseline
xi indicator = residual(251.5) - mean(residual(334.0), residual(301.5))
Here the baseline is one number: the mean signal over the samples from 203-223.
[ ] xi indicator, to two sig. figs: 18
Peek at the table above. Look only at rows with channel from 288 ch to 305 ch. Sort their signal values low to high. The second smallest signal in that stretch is 396.4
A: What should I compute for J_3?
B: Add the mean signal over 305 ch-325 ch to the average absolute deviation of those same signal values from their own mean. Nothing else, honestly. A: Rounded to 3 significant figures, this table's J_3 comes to 400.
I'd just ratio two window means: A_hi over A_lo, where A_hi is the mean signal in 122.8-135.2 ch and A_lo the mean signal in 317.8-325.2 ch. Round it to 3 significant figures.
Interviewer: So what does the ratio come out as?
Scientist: 1.17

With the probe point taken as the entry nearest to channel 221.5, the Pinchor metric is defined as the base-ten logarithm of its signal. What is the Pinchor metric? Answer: 2.63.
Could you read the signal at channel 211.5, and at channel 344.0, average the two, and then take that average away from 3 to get -390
